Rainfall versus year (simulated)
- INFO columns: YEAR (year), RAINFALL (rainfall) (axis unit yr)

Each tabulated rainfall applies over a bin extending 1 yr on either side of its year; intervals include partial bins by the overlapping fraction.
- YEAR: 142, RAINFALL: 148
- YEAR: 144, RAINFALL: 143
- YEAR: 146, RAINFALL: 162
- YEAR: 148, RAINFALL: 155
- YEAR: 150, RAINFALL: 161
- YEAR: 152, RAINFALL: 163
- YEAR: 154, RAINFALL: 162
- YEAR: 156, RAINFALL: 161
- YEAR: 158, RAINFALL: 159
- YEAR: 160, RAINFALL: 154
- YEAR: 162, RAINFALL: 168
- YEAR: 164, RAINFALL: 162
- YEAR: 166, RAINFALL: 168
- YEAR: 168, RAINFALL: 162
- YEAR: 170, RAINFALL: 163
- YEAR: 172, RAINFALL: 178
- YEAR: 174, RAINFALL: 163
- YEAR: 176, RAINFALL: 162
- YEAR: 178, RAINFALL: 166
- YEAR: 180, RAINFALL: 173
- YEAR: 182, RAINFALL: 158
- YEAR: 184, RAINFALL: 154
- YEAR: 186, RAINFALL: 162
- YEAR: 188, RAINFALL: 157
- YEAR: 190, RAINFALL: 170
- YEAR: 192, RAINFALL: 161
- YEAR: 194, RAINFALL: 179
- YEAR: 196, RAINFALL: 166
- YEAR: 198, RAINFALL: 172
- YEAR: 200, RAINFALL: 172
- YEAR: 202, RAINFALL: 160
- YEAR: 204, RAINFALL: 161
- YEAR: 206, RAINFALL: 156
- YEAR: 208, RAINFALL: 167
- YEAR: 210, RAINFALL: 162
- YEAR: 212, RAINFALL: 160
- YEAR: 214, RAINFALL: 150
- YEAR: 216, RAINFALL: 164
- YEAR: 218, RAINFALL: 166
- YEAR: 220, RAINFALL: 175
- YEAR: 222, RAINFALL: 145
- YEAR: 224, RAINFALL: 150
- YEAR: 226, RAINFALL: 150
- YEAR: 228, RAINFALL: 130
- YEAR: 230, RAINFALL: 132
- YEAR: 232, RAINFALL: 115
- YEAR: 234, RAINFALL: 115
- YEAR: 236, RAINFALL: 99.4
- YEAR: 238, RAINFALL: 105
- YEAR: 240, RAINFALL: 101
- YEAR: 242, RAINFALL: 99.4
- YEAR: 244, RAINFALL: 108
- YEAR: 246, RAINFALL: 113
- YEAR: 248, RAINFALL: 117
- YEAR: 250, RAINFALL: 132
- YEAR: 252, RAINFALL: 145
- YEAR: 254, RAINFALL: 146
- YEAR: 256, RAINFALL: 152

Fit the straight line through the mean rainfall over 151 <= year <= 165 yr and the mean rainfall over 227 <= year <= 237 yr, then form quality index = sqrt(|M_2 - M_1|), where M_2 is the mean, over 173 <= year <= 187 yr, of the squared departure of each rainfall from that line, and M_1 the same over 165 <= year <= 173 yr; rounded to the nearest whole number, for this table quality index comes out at 3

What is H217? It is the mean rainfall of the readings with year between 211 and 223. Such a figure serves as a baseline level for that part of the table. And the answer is 160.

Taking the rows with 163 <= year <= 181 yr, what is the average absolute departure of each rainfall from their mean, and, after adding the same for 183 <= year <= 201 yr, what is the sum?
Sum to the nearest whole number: 11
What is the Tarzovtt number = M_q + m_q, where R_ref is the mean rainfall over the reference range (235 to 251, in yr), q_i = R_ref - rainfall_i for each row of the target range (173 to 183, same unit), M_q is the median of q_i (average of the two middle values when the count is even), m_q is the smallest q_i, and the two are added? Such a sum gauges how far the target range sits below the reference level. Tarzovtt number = -117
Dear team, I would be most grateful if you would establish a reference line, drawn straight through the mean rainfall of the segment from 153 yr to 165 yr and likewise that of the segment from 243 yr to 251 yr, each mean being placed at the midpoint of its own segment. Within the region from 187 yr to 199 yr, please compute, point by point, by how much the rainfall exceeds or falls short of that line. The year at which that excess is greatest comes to 194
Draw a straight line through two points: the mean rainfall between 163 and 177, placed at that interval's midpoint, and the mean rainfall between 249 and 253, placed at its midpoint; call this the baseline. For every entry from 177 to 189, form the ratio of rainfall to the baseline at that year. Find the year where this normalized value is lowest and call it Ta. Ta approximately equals 184 yr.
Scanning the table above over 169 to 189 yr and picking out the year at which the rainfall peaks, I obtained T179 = 172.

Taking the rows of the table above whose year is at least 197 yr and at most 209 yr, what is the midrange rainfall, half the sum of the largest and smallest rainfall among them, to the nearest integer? 164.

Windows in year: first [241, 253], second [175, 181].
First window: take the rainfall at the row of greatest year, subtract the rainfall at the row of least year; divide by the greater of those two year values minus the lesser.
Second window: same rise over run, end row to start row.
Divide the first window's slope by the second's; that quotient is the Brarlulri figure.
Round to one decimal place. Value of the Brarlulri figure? 1.7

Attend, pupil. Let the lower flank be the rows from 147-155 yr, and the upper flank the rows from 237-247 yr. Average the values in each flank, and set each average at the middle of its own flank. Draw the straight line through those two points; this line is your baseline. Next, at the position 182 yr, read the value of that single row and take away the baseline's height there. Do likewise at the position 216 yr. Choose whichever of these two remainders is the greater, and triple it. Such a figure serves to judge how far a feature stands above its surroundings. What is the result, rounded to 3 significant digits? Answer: 129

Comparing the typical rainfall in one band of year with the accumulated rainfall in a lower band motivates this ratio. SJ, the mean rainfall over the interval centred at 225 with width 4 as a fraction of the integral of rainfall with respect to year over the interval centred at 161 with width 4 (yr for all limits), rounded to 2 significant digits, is 0.23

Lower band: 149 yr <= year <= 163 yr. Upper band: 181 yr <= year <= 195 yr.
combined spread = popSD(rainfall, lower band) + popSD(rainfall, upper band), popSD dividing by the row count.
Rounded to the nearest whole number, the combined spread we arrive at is 12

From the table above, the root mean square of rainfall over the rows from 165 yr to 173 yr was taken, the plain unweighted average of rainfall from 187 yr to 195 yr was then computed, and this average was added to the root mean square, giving 335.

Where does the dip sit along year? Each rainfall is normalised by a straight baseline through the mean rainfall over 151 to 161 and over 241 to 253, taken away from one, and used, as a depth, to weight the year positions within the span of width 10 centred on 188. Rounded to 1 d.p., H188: 188.8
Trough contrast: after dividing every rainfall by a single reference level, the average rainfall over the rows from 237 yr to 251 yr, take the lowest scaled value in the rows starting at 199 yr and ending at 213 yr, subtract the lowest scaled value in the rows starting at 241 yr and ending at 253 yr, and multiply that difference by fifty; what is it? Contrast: 26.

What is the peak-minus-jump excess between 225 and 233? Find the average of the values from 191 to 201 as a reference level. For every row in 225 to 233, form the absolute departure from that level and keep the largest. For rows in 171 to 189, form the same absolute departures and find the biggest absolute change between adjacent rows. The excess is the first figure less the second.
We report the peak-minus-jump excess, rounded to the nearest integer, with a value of 46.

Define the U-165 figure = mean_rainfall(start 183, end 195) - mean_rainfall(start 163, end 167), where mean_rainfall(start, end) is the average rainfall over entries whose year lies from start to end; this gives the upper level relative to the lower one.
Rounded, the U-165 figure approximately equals -1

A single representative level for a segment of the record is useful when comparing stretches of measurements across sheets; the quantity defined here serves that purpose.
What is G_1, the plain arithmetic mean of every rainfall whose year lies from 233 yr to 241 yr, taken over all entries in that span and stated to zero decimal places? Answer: 105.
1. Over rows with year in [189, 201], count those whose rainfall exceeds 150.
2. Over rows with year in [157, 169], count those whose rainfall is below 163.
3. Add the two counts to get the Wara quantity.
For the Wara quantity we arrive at 10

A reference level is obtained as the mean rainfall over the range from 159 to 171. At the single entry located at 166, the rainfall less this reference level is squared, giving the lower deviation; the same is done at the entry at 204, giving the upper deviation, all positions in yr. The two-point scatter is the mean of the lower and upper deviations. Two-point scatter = 15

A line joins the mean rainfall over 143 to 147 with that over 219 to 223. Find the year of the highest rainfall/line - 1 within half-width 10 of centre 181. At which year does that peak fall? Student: 172 yr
